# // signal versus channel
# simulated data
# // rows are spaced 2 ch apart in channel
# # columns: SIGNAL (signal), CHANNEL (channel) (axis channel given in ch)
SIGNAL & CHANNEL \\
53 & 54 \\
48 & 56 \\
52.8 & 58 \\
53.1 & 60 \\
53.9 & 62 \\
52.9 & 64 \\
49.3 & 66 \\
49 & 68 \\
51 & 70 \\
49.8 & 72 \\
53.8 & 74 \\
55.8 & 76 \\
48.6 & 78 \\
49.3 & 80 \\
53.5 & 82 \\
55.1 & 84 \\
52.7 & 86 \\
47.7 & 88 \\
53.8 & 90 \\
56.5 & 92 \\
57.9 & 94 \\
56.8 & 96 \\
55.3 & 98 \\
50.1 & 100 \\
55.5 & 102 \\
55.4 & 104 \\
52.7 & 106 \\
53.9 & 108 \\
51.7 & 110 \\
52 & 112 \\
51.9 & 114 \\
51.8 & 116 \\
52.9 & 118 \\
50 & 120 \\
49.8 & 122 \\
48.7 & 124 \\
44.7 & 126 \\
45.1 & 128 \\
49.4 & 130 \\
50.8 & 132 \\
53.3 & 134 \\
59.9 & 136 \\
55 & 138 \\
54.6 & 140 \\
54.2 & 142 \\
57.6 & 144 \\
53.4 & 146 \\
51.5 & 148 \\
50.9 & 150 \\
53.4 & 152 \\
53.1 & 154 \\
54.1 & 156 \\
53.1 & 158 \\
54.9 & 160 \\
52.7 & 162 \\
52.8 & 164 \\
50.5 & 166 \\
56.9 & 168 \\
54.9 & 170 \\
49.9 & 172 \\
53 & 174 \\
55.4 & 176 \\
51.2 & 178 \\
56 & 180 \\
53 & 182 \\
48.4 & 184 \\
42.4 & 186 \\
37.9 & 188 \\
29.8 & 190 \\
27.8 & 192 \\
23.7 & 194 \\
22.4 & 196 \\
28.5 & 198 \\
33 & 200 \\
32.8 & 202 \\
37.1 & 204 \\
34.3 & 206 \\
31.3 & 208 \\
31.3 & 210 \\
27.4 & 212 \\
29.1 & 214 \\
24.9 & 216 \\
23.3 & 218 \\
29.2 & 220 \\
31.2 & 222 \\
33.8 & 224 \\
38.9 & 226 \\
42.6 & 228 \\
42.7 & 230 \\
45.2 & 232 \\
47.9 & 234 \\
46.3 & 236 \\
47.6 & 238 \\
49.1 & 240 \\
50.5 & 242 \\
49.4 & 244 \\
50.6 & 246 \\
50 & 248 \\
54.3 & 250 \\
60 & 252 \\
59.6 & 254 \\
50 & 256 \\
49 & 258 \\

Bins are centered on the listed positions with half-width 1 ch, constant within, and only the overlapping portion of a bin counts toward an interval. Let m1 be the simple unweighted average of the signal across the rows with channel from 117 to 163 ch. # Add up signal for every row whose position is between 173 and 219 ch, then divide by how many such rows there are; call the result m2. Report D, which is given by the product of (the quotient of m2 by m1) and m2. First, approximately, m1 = 52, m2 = 36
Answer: 25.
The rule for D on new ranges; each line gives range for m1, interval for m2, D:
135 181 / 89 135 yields 51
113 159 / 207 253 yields 32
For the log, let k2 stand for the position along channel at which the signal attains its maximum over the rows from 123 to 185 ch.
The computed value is 136 ch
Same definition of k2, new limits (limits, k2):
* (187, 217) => 188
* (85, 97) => 94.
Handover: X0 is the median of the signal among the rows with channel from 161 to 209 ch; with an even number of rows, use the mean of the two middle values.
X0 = 45.4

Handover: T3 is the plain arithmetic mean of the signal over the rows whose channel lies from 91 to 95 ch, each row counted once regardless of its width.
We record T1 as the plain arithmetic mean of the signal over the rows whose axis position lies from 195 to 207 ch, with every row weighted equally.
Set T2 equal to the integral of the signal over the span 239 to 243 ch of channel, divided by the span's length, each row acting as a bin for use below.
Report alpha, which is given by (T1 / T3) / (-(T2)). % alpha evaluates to -0.0110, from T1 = 31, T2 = 50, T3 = 57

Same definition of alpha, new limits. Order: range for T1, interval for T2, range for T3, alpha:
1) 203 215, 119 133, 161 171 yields -0.0123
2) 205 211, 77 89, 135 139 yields -0.0110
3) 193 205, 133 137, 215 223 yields -0.0193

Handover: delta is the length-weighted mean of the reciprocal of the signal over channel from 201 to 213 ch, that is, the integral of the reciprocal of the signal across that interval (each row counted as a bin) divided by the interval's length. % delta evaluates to 0.031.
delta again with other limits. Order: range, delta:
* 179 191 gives 0.023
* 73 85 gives 0.019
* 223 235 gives 0.024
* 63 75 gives 0.020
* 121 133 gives 0.021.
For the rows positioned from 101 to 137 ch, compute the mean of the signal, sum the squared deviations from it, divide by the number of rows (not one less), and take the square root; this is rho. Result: 3.5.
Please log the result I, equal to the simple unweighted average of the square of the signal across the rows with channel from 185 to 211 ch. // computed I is 1034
